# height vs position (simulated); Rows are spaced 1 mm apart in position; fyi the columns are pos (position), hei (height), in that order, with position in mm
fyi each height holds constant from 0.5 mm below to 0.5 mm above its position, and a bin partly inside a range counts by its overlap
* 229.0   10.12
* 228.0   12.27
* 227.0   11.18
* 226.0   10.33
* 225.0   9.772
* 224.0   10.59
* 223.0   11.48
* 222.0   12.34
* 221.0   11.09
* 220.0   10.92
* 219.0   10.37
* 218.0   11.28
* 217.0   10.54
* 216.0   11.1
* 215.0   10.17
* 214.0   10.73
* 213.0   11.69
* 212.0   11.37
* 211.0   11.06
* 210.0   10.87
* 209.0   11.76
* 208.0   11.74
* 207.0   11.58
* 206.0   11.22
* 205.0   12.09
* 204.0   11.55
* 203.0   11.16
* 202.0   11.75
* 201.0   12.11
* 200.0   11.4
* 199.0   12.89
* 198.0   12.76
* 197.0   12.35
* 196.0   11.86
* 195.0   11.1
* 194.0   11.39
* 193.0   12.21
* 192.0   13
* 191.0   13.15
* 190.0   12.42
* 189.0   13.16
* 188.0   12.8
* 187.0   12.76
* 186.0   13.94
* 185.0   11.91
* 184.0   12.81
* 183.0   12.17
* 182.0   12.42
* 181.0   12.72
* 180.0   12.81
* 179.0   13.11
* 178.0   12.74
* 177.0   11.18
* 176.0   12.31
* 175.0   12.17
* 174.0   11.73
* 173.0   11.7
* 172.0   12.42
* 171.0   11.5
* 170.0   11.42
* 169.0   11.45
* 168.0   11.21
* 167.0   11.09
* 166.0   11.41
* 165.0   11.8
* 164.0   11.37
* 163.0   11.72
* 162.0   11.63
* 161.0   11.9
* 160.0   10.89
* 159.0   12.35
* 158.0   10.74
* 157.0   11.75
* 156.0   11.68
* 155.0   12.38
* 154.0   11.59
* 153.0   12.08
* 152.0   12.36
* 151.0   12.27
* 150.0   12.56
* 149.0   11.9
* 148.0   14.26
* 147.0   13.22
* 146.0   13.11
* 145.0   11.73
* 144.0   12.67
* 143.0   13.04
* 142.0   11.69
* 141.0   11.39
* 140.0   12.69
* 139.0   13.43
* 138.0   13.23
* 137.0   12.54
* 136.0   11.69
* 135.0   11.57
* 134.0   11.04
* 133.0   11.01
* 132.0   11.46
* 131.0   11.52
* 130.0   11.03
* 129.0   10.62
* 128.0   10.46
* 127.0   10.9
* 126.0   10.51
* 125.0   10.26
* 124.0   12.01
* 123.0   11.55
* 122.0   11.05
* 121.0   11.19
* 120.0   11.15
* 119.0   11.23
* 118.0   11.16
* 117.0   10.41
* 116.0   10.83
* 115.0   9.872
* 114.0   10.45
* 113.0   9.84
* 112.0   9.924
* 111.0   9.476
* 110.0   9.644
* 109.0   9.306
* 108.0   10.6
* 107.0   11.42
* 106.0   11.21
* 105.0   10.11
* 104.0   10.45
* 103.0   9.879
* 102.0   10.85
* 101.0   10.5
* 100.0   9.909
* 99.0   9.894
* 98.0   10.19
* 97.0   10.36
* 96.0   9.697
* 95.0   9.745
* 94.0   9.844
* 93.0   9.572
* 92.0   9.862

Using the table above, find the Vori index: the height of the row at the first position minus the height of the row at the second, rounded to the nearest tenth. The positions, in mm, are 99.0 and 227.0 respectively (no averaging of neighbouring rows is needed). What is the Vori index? -1.3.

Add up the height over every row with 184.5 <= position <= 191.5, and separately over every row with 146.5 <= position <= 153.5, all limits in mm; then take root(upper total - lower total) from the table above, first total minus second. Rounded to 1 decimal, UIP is 1.2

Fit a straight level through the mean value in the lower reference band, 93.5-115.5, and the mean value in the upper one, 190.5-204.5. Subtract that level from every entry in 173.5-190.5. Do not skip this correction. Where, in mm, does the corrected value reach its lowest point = 177.0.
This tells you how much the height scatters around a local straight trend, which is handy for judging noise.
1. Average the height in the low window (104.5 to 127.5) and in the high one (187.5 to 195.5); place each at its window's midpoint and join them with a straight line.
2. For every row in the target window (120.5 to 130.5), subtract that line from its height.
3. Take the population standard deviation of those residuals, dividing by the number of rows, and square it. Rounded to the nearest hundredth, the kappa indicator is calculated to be 0.29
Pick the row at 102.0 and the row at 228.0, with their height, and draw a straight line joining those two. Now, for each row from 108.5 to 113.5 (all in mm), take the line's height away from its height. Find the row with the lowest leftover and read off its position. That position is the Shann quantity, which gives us 109.0 mm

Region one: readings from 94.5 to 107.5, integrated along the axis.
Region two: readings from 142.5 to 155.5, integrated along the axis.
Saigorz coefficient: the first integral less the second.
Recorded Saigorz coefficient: -29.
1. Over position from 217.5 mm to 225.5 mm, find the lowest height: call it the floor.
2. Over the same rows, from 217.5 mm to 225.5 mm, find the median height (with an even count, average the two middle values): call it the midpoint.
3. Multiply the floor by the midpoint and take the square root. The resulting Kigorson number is 10.4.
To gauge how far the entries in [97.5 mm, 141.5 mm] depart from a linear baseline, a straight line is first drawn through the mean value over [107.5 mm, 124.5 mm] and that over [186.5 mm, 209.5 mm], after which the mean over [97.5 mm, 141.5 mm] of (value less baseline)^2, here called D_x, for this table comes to 0.7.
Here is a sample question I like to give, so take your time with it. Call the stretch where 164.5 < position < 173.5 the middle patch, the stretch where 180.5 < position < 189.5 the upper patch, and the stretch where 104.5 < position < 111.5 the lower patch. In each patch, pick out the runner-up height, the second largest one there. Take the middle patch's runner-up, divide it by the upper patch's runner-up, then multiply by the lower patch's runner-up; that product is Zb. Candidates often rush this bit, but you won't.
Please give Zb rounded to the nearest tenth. 10.1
